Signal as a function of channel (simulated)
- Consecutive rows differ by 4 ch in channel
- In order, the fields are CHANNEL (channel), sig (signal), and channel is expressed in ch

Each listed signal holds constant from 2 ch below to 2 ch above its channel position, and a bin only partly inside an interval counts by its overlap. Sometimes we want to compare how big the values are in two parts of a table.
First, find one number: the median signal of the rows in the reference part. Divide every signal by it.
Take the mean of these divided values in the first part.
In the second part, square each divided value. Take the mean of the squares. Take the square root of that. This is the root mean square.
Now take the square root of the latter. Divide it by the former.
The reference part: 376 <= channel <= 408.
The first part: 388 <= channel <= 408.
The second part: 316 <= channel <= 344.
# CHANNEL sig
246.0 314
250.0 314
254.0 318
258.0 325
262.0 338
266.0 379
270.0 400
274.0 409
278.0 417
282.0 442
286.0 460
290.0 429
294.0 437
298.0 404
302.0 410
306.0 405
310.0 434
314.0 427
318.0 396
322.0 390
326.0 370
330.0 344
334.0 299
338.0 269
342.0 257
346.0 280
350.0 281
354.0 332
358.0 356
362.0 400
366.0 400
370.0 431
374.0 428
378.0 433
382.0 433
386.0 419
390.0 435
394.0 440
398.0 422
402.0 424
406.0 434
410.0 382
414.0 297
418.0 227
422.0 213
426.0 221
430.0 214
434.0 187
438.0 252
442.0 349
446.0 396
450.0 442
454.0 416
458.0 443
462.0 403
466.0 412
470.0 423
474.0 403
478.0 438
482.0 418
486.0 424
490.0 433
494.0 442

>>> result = 0.89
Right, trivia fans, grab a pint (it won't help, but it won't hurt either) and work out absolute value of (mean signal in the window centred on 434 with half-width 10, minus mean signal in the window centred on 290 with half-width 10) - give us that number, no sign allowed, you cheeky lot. 190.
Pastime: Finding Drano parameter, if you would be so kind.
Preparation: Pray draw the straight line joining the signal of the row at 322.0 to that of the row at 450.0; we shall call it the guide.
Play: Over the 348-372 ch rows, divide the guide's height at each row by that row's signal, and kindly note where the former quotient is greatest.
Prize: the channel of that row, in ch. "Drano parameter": 350.0 ch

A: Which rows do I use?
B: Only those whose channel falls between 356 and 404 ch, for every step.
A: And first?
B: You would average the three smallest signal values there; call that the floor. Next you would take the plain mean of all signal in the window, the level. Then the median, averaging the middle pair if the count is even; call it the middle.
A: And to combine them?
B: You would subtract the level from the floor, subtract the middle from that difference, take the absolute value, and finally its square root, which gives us 21.4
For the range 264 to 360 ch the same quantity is 22.5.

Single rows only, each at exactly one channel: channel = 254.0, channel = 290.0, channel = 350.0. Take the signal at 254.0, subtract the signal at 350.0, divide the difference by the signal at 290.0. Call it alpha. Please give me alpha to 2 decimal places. 0.09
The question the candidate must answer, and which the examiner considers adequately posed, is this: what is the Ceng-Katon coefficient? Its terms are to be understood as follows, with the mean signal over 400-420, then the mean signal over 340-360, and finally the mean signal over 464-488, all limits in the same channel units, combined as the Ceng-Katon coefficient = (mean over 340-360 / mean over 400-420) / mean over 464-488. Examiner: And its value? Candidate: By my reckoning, 0.0020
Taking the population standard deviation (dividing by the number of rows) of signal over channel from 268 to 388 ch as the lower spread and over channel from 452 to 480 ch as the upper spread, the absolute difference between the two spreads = 41.8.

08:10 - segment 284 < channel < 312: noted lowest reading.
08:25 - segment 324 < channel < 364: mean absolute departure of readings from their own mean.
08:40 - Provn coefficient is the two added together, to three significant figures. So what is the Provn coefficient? 446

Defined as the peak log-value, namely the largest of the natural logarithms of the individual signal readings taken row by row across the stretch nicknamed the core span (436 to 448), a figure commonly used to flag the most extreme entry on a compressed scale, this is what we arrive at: 5.98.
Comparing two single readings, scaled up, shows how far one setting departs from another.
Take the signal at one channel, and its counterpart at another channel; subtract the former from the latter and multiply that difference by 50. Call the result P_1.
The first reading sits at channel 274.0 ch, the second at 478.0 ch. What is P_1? 1450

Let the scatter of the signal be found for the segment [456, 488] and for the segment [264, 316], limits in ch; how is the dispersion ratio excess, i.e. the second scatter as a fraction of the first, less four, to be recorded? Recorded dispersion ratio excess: -2.5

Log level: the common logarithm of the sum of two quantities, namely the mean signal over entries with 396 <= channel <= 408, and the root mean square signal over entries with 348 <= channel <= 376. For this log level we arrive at 2.91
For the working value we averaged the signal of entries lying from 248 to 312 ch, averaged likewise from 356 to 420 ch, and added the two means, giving 793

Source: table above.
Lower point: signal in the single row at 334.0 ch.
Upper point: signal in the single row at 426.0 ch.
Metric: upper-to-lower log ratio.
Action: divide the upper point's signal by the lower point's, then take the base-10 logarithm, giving -0.13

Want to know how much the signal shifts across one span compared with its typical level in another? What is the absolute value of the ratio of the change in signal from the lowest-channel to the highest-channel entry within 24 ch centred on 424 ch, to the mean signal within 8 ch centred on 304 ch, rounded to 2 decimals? 0.27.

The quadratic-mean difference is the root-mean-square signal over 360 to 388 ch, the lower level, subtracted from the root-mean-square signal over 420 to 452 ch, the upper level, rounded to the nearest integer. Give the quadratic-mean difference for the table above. -122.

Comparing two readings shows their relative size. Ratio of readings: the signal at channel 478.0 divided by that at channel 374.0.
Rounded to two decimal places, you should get 1.02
